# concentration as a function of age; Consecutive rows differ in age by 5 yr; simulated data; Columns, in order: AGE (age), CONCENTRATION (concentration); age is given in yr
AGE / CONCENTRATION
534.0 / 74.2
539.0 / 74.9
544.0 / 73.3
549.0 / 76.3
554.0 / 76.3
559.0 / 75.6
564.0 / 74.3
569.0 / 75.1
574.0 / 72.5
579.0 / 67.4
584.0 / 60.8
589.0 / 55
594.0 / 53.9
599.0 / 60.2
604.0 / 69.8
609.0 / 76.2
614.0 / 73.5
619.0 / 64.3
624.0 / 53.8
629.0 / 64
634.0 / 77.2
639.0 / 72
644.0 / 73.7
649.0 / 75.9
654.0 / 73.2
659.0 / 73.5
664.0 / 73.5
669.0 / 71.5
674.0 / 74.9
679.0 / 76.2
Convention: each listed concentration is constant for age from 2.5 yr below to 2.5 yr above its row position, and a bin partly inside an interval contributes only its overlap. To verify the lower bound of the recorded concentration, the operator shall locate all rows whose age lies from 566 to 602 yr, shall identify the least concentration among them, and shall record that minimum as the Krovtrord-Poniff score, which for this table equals 53.9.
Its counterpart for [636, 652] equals 72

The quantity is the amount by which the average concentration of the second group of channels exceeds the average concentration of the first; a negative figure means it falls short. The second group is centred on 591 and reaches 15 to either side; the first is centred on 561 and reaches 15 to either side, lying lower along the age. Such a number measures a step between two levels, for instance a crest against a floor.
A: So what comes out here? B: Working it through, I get -14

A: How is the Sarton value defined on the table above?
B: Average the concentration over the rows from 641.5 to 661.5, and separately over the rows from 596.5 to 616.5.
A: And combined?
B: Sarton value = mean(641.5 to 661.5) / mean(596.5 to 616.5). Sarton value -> 1.06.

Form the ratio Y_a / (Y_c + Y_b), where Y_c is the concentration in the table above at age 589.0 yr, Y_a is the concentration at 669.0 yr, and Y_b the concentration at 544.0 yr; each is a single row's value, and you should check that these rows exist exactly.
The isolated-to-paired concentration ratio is 0.56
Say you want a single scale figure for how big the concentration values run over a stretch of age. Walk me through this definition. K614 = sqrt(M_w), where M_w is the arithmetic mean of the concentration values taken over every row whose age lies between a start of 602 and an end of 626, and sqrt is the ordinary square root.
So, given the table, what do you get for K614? 8.2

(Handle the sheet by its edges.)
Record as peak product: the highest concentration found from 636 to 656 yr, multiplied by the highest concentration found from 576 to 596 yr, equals 5116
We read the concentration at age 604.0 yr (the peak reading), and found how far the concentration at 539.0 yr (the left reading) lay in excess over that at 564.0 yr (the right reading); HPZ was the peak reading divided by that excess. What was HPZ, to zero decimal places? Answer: 116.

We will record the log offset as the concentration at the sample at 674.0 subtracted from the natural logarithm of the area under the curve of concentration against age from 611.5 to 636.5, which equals -67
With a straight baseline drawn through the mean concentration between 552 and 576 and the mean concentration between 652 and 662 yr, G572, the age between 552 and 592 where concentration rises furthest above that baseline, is 554.0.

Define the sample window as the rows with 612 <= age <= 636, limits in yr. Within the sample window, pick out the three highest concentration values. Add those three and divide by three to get 72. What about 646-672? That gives 74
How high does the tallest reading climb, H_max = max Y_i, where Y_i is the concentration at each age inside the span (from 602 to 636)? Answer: 77.2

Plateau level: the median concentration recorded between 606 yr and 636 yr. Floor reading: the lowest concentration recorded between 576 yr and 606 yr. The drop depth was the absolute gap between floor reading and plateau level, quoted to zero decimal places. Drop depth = 15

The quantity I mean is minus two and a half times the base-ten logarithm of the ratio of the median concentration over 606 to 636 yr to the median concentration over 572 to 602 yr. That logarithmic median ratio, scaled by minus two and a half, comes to -0.14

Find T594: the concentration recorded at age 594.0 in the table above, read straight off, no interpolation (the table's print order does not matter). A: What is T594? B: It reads 53.9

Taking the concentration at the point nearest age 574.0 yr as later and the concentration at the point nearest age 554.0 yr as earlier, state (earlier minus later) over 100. 0.04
